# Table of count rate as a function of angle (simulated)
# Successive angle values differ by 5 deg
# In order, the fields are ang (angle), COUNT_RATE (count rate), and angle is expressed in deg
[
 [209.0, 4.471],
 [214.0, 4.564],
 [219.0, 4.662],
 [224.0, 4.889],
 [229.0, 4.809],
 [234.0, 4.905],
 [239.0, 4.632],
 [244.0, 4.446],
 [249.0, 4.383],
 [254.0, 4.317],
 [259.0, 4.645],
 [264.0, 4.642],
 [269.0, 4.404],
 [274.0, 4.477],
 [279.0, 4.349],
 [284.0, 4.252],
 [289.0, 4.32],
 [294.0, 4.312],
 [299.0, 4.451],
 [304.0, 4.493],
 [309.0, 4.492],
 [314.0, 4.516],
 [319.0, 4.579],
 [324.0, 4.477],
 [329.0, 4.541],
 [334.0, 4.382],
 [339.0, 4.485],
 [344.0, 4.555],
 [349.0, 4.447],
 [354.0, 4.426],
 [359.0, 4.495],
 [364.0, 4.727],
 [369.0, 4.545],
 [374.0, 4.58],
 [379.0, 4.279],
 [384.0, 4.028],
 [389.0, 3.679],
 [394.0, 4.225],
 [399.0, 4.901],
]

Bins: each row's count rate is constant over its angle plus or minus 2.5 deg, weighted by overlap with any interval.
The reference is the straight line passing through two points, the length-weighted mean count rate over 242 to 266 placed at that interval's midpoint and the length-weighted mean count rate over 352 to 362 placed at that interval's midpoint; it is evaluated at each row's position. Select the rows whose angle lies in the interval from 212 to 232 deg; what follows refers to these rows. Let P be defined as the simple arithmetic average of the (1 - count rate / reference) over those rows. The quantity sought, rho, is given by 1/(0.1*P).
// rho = -184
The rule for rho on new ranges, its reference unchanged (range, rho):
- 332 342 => 1023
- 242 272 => 4019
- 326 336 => 2764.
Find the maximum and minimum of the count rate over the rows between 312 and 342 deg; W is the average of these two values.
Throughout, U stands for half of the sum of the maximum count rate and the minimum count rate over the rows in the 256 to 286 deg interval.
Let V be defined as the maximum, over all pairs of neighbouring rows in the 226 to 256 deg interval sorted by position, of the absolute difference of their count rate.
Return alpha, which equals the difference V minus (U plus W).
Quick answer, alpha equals -8.66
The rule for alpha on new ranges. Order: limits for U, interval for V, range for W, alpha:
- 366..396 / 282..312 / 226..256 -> -8.60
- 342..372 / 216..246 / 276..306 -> -8.68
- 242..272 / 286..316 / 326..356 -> -8.81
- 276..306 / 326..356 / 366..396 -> -8.34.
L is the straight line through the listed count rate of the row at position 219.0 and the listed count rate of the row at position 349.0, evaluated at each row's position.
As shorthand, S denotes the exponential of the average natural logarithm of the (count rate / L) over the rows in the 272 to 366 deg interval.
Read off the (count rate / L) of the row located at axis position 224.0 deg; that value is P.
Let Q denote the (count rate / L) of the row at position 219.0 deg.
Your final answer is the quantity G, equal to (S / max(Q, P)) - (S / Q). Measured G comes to -0.048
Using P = 1.051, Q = 1.00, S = 0.99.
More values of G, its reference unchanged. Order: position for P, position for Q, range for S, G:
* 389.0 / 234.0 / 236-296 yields 0.000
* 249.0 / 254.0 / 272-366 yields -0.014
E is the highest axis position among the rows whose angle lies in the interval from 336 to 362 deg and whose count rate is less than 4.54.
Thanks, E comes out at 359.0 deg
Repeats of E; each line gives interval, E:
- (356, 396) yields 394.0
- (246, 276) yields 274.0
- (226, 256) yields 254.0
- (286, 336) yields 334.0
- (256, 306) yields 304.0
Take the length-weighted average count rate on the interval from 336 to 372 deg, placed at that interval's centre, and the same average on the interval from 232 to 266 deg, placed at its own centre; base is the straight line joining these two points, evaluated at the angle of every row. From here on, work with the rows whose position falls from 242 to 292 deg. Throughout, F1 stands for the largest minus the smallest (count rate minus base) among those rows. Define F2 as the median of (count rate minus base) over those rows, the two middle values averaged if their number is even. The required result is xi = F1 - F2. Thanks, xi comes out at 0.55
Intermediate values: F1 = 0.38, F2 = -0.16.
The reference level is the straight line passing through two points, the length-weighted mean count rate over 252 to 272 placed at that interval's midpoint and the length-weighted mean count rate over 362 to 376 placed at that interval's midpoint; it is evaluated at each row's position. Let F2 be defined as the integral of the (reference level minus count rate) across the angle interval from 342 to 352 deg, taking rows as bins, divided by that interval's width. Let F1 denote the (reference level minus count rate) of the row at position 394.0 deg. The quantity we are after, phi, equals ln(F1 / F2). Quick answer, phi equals 1.4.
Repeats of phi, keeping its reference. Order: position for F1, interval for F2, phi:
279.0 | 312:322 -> 2.4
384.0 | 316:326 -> 2.8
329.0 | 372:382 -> -1.9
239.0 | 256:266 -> 0.2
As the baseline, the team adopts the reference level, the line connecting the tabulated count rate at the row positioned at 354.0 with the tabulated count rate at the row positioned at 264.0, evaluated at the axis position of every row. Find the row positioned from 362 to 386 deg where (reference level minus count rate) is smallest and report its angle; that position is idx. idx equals 364.0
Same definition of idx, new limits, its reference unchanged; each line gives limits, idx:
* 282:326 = 319.0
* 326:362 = 344.0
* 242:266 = 264.0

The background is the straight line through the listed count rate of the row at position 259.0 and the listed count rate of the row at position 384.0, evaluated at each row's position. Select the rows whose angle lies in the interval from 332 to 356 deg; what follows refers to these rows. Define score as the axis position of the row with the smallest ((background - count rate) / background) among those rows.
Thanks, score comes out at 344.0 deg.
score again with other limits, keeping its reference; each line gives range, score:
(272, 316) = 314.0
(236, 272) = 264.0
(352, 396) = 364.0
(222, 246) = 234.0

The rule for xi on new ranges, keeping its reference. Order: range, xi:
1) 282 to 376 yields 0.55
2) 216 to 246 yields 0.29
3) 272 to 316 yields 0.37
